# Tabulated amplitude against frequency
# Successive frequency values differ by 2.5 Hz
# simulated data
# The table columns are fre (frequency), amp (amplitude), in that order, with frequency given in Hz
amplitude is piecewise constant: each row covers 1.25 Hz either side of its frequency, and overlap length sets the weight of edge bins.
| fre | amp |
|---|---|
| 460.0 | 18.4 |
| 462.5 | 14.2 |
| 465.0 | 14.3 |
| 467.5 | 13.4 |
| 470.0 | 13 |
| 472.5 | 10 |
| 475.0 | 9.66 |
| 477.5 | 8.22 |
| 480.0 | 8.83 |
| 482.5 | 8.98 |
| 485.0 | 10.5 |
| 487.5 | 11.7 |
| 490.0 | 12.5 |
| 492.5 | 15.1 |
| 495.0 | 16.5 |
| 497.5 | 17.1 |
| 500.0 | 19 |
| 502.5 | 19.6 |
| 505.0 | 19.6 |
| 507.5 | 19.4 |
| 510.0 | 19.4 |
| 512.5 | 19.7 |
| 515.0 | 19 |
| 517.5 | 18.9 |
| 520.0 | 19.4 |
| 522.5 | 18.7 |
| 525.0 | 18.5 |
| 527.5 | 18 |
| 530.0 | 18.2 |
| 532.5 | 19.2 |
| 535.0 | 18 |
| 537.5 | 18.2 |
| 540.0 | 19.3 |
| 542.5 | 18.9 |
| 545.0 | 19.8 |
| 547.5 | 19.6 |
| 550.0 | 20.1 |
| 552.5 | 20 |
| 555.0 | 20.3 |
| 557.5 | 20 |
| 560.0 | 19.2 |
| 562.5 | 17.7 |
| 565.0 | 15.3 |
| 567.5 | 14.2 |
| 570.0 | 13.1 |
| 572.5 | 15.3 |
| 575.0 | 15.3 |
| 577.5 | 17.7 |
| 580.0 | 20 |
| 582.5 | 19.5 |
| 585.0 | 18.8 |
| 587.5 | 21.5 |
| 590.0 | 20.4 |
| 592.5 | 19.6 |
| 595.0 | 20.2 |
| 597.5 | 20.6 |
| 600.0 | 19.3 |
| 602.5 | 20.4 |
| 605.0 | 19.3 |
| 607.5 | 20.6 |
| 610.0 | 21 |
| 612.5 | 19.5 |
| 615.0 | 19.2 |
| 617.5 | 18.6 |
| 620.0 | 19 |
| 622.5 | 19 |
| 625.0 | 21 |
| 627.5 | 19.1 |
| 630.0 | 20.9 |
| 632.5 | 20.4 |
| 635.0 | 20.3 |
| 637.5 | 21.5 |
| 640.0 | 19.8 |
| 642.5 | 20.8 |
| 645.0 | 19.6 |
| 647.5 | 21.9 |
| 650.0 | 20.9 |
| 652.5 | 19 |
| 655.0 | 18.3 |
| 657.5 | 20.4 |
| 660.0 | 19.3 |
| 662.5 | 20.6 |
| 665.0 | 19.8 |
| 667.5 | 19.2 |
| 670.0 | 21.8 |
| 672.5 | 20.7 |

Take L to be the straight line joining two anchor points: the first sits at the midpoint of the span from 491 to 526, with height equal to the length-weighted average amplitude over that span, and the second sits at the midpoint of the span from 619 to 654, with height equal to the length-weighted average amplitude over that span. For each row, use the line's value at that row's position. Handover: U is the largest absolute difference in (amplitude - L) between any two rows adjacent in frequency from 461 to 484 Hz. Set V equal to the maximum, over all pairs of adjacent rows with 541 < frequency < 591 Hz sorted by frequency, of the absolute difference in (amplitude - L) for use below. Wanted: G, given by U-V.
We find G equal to 0.4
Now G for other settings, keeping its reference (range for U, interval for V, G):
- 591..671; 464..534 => -0.5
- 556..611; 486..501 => 0.1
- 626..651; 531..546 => 1.0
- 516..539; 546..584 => -1.2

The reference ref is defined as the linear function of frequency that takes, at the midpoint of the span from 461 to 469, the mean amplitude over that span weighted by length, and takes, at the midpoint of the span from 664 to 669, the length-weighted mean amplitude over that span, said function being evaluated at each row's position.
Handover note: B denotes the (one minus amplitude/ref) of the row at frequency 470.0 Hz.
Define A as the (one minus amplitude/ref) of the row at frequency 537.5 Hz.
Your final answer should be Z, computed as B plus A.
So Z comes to -0.05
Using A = -0.13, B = 0.09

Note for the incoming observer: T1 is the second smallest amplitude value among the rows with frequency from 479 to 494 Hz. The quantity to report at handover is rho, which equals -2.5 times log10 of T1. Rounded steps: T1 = 8.98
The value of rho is -2.38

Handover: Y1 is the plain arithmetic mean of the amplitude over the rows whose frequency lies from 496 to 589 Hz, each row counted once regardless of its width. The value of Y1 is 18.5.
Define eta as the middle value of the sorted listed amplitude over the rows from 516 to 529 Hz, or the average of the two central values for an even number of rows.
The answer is 18.7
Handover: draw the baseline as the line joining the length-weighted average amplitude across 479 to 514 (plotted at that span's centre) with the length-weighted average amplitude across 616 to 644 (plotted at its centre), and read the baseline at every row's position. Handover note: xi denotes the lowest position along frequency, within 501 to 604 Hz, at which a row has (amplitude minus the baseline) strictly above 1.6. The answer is 502.5 Hz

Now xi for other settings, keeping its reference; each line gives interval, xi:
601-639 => 610.0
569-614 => 580.0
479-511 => 500.0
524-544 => 525.0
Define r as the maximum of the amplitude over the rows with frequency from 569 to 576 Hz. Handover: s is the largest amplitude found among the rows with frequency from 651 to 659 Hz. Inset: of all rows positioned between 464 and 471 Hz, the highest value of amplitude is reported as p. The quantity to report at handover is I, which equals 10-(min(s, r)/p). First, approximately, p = 14.3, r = 15.3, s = 20.4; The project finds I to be 8.93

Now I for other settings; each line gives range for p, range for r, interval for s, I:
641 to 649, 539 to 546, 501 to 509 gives 9.11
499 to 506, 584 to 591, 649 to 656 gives 8.93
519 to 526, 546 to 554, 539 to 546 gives 8.98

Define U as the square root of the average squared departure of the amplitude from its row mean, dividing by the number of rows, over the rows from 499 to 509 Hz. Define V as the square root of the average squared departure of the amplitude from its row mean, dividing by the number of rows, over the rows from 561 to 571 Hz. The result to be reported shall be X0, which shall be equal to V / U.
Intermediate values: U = 0.2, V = 1.7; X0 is 7.0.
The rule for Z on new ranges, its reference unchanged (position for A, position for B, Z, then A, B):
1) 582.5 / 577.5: -0.16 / -0.13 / -0.03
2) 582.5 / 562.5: -0.18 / -0.13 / -0.06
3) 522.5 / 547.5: -0.39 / -0.19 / -0.20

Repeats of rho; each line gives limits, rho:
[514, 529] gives -3.17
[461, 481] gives -2.36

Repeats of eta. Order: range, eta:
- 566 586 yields 16.5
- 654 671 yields 19.8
